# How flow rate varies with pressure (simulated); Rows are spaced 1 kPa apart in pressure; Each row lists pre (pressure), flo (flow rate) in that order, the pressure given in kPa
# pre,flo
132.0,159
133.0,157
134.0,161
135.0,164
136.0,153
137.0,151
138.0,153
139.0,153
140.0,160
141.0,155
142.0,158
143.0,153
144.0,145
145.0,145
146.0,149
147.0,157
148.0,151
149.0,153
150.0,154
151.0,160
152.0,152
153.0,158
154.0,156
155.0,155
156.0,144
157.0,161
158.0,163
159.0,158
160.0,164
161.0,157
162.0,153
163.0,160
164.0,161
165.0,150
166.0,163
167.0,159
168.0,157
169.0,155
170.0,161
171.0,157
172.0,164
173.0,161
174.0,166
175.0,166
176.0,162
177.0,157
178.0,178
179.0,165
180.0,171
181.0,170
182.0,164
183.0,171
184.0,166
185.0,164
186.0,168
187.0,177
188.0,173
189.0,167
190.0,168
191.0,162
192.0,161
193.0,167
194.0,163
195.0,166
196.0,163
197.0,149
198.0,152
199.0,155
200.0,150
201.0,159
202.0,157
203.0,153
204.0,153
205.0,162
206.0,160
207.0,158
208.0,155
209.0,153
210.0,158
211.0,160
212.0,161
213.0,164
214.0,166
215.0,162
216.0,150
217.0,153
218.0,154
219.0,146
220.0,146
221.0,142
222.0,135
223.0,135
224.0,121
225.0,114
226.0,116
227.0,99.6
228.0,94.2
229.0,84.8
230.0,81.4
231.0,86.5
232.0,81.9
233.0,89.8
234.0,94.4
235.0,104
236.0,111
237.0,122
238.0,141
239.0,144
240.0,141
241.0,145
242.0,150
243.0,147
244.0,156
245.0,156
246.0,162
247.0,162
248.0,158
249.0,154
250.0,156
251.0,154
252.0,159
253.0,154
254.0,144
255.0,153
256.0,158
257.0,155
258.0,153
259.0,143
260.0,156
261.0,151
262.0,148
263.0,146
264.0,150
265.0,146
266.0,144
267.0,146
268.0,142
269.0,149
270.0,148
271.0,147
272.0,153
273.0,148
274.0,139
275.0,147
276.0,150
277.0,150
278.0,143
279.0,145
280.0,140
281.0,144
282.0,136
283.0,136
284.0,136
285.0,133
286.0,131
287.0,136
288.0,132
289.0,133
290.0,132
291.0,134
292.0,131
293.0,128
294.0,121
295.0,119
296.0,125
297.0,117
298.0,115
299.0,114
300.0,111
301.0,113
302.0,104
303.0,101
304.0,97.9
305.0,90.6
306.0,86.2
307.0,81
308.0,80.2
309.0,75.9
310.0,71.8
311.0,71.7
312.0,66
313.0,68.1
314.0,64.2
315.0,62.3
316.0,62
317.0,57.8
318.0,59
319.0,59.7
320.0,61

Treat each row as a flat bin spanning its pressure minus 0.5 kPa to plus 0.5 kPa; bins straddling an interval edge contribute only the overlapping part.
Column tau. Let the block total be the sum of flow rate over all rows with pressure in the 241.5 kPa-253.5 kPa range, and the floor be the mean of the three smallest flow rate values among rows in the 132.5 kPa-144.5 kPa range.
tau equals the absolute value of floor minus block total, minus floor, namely 1569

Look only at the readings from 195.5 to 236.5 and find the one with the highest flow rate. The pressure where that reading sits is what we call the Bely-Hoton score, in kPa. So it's 214.0 kPa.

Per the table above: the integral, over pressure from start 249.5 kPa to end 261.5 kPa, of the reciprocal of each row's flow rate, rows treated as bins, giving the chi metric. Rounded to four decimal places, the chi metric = 0.0785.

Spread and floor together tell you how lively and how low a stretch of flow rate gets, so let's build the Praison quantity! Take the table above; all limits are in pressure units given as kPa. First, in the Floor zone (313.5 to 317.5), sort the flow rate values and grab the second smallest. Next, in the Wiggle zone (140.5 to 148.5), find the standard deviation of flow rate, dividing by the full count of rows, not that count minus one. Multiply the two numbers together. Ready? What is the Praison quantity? 292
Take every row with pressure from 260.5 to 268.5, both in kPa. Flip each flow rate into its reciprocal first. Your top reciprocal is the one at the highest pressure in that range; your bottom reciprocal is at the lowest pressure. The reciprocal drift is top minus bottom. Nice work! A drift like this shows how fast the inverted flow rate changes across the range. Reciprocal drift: 0.0004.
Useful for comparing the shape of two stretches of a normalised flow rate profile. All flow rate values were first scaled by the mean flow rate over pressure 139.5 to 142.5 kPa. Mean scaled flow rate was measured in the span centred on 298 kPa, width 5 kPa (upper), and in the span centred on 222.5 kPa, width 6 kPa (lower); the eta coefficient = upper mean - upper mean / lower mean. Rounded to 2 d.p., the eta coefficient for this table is -0.14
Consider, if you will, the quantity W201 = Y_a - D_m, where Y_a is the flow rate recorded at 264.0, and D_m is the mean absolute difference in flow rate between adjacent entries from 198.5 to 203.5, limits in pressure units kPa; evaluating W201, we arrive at 145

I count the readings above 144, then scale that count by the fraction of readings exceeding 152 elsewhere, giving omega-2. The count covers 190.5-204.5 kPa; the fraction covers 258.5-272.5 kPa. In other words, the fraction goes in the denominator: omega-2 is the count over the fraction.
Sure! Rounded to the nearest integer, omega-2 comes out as 98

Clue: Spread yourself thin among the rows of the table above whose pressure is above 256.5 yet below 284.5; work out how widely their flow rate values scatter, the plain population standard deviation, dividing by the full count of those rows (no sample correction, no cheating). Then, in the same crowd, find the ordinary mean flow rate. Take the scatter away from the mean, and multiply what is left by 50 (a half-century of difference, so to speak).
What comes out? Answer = 7038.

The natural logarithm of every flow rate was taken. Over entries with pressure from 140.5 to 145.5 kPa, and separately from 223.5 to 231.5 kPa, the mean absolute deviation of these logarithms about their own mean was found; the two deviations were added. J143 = 0.163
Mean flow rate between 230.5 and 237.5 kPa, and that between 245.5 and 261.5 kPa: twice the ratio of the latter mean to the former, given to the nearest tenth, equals 3.1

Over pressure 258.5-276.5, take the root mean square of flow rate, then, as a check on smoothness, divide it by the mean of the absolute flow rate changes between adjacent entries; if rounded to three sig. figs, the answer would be 31.7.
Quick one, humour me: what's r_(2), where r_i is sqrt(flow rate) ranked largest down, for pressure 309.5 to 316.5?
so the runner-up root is 8.5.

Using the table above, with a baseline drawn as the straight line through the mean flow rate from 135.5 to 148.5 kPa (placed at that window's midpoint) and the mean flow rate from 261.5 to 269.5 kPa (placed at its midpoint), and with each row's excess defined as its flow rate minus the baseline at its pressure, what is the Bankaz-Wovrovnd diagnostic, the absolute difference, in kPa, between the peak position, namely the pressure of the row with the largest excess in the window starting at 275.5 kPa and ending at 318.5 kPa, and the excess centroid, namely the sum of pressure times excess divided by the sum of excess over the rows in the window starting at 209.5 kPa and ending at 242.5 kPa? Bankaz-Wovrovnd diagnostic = 44.3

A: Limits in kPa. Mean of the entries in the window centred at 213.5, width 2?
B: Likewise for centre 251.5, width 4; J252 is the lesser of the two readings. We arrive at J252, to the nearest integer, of 156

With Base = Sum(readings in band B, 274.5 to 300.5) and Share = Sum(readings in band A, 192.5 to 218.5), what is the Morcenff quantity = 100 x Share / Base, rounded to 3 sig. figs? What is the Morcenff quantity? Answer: 119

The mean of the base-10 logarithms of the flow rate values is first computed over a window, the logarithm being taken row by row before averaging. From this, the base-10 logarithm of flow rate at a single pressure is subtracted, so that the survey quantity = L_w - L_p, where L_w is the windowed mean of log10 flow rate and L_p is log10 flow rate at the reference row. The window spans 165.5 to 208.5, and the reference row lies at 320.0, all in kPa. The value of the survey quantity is 0.424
